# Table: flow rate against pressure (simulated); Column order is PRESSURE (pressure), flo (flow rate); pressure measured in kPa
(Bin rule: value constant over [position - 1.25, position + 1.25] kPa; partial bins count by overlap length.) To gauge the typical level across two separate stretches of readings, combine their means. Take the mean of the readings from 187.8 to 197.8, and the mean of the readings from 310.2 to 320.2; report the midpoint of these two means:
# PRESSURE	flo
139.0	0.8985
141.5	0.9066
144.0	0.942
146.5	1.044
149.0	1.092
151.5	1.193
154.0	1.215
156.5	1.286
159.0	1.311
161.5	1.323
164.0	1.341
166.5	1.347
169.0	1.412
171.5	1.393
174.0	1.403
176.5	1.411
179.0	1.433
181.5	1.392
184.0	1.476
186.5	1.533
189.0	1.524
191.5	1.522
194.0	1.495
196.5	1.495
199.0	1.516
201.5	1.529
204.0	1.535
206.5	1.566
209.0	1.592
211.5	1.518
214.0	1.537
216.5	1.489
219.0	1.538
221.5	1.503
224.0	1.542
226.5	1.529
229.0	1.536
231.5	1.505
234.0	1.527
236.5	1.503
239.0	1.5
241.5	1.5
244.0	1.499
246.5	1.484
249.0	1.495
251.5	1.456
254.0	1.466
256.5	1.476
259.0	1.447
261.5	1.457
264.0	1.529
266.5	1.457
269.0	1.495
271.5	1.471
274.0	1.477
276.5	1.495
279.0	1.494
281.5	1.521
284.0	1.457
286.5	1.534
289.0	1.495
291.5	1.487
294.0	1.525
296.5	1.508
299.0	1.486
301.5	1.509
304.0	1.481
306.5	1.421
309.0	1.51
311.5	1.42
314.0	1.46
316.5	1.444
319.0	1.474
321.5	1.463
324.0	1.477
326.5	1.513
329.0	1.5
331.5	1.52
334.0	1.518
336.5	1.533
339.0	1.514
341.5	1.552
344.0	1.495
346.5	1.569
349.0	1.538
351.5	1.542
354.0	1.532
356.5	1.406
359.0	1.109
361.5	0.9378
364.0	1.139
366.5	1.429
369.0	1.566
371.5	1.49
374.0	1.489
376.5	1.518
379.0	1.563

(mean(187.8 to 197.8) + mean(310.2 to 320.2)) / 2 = 1.48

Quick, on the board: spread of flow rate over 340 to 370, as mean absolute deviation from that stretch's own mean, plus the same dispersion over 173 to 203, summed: 0.21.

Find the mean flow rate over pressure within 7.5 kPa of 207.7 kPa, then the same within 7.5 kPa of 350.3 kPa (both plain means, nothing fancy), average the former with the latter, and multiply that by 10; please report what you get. 15.3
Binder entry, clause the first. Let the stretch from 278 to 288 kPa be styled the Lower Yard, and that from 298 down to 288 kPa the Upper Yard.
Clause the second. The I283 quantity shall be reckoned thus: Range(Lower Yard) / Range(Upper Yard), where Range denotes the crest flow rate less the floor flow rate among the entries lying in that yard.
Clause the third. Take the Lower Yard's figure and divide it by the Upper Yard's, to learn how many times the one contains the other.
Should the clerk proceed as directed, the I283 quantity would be 2.0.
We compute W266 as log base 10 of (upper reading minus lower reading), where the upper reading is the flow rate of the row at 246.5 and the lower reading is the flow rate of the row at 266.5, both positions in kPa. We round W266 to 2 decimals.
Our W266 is -1.57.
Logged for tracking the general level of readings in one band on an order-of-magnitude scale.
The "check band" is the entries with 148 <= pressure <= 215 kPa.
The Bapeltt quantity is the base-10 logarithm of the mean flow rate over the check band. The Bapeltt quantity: 0.153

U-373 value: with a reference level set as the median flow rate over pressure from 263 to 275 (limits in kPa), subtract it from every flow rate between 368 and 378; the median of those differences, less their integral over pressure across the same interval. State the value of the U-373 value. -0.4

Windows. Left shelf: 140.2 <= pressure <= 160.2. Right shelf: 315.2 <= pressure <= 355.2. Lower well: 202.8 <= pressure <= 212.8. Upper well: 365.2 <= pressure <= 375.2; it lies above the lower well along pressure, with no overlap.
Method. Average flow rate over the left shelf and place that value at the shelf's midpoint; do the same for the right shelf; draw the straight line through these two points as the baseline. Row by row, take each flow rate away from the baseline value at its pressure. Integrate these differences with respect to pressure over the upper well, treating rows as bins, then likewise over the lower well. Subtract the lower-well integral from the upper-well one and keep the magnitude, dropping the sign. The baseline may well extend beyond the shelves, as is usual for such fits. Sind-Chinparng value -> 4.0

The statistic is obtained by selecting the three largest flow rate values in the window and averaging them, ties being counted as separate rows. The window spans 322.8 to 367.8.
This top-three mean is 1.55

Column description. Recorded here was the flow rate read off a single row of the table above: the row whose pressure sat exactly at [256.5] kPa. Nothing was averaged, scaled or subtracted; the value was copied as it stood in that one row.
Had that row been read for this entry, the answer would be 1.476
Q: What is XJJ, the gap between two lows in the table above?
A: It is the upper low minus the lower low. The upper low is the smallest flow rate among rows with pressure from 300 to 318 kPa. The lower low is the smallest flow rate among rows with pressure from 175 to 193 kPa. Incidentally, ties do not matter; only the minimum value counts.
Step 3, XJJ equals 0.03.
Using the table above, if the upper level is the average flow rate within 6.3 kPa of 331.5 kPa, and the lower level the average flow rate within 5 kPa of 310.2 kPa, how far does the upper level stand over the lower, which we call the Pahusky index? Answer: 0.064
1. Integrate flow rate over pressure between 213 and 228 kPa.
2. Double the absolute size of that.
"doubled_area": 46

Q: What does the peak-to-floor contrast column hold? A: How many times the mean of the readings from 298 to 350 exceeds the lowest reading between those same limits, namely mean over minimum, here 1.053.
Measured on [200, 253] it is 1.043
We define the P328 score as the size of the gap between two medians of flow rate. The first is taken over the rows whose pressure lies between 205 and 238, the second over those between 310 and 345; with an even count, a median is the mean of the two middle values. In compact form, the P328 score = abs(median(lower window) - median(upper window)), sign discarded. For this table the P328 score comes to 0.0315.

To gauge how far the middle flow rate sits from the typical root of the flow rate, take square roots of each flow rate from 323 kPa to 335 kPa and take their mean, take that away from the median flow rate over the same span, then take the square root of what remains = 0.535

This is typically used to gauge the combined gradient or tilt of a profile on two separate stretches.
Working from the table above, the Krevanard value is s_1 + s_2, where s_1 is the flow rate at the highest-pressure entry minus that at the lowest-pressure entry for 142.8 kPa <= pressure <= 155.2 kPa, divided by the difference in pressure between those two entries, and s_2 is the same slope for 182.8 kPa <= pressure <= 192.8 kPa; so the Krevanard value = 0.033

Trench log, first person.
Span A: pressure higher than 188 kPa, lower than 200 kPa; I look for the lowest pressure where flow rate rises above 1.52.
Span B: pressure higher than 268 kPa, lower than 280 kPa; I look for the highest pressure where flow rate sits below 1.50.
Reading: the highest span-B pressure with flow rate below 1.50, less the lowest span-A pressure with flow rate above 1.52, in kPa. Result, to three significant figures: 90.0 kPa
